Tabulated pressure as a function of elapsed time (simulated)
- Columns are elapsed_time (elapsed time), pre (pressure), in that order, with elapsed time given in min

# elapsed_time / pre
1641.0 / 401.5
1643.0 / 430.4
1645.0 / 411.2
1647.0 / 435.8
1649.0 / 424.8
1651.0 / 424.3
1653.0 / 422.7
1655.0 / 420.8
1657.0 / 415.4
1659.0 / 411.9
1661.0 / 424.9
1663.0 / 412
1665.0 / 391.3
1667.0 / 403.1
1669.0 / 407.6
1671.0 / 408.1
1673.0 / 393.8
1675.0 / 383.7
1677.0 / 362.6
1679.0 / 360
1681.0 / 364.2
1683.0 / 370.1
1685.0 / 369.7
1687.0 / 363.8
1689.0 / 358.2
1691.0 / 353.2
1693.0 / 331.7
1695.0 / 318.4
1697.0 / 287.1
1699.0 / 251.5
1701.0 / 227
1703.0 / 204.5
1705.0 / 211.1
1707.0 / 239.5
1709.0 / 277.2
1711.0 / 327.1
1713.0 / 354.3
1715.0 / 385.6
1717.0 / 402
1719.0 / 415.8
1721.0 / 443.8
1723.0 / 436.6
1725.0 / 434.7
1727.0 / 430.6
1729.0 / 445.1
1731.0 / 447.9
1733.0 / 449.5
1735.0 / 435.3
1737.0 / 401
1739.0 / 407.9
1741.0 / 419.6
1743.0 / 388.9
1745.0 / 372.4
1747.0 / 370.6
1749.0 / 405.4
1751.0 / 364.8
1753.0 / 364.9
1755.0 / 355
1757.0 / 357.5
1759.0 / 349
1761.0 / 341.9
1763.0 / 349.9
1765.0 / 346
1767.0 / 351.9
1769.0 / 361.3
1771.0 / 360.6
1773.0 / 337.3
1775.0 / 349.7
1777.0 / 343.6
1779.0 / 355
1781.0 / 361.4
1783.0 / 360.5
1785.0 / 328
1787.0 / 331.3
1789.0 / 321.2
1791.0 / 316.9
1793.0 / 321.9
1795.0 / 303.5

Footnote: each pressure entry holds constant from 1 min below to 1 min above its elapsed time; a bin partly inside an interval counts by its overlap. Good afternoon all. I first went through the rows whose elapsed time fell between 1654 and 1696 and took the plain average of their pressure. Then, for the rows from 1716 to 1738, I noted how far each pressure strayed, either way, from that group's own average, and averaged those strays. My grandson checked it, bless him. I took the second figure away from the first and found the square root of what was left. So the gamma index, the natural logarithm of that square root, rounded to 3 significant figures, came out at 2.95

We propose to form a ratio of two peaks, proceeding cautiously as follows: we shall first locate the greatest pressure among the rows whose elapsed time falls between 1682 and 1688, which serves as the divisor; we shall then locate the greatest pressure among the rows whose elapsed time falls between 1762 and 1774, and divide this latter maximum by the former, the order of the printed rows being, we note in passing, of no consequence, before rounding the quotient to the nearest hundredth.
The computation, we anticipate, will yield 0.98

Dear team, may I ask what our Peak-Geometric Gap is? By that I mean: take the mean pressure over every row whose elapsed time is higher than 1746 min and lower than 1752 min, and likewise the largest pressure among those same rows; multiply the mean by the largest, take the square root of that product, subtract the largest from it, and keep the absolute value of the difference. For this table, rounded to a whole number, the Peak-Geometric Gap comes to 13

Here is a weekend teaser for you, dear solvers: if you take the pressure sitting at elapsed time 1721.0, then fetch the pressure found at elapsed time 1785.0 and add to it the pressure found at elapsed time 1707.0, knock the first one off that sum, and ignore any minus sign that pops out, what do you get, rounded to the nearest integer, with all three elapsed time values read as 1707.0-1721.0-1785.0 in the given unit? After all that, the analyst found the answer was 124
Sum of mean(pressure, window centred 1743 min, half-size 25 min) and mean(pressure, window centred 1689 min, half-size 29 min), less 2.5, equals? 736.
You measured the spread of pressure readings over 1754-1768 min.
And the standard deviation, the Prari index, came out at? 5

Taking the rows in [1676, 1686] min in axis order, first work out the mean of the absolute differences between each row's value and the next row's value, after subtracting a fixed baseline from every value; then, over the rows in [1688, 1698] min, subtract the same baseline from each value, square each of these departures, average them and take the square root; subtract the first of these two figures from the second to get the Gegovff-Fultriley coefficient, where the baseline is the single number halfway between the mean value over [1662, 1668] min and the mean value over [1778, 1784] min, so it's 54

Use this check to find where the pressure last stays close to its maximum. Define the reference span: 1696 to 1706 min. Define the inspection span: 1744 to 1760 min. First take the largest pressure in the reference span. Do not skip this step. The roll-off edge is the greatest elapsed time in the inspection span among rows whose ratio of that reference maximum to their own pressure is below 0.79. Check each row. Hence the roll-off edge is 1753.0 min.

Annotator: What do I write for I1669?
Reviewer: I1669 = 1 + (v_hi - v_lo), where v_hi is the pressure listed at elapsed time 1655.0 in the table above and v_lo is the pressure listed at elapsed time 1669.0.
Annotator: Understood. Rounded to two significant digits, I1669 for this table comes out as 14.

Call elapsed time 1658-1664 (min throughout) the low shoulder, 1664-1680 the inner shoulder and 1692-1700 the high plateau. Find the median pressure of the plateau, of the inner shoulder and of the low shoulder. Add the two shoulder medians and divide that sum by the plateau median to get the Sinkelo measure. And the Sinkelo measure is 2.66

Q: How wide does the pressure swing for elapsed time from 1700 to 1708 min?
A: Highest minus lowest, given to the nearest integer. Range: 35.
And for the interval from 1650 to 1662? 13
